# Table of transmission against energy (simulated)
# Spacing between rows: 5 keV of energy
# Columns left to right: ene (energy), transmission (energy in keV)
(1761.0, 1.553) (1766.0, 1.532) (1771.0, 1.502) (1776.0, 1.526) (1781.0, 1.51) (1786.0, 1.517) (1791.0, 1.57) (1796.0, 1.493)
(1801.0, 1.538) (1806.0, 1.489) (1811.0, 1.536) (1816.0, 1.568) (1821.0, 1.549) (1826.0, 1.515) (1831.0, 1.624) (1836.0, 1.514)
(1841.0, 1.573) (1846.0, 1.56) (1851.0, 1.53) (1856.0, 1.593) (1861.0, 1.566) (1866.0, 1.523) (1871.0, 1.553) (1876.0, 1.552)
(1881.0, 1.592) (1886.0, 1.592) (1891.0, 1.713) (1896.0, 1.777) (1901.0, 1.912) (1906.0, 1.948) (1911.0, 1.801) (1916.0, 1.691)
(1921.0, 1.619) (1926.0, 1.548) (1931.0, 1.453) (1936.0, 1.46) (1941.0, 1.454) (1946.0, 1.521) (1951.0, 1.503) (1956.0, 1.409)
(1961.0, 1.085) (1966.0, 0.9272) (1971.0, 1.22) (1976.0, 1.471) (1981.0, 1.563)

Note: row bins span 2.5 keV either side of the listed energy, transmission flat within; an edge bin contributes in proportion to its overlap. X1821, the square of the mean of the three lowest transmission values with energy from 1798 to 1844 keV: 2.27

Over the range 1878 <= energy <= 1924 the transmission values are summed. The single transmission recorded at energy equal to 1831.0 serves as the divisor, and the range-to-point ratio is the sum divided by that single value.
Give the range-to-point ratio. 9.6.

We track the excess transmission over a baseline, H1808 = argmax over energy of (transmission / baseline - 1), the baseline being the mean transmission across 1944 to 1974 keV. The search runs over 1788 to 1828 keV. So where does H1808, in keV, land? 1791.0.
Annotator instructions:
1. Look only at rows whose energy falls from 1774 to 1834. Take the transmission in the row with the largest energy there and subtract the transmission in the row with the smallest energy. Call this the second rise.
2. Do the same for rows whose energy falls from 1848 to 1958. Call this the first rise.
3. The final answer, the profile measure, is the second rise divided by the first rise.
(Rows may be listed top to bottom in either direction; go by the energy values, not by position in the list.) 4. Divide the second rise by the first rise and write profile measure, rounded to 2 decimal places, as -0.81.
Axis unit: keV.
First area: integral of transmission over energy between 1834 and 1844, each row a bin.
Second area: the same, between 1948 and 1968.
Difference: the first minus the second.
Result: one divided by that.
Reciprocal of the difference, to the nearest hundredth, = -0.11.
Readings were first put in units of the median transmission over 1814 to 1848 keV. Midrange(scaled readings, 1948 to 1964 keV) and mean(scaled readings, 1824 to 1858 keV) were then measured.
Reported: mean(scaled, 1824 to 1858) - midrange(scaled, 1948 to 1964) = 0.17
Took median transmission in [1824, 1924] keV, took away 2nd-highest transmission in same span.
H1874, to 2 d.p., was -0.32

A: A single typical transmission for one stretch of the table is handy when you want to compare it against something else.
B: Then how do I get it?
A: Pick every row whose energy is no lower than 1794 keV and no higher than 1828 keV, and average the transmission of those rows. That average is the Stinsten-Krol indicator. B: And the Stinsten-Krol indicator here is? 1.53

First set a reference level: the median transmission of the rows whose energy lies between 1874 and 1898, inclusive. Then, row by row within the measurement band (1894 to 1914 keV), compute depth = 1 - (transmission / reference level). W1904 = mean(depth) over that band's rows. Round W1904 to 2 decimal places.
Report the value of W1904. -0.17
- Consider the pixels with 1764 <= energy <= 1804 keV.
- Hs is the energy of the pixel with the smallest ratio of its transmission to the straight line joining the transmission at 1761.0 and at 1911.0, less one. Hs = 1796.0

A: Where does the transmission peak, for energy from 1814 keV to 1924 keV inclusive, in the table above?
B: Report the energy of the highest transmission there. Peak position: 1906.0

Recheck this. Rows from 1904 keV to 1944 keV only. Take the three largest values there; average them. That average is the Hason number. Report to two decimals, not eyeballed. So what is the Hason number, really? 1.81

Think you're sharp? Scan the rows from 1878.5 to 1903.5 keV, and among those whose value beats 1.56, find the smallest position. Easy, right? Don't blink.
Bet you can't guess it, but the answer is 1881.0 keV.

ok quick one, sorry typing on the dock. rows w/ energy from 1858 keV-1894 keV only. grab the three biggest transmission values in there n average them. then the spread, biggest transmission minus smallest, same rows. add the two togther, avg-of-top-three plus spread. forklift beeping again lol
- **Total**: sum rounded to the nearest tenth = 1.8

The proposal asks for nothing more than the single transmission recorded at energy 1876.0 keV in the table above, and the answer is 1.552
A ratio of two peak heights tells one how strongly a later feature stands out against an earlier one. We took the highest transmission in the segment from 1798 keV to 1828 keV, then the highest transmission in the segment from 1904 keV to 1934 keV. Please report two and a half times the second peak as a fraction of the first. 3.11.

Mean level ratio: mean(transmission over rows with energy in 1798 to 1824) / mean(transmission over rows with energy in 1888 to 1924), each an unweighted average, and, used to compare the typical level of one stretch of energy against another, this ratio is 0.86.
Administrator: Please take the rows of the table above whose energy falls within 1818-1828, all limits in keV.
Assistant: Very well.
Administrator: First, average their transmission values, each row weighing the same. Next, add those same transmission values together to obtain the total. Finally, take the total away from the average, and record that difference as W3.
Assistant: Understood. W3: -1.5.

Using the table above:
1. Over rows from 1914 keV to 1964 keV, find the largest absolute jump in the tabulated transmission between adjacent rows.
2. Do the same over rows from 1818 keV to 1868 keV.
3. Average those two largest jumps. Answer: 0.22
